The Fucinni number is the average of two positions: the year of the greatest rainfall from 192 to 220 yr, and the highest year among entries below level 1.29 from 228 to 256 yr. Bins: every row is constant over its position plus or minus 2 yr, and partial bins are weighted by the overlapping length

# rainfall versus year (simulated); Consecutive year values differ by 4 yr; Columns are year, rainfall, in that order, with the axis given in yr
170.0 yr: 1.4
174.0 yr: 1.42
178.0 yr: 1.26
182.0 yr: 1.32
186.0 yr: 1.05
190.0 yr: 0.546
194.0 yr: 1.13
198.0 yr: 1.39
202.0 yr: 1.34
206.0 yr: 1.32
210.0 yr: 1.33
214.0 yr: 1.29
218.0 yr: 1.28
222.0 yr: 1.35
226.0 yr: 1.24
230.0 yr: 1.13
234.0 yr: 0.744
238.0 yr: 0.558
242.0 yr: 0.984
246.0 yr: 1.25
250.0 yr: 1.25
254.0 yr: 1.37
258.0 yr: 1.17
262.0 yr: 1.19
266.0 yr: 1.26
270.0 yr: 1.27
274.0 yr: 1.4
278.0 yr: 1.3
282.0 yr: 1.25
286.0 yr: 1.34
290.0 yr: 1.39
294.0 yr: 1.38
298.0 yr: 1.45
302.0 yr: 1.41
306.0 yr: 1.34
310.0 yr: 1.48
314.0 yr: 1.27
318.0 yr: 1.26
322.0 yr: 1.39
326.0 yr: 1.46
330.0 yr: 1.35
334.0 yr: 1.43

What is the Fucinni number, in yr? 224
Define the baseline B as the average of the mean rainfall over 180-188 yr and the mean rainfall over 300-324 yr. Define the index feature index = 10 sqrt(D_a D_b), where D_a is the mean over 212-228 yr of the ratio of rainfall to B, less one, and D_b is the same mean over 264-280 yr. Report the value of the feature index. 0.202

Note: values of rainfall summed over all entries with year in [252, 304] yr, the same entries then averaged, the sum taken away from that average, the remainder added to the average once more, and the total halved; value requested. -7.3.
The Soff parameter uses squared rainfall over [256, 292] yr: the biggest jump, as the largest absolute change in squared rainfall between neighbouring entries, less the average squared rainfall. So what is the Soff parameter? -1.31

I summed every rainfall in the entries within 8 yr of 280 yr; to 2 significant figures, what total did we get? 5.3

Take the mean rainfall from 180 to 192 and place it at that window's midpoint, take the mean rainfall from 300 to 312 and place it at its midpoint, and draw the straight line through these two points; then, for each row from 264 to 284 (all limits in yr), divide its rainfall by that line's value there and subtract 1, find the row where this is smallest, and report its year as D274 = 282.0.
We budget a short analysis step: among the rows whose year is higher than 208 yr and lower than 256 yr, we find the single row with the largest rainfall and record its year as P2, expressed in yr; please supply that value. 254.0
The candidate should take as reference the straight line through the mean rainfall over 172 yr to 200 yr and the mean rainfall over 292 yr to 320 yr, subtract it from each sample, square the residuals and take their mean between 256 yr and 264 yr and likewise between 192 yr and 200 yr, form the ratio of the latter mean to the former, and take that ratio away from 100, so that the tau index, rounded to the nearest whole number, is 98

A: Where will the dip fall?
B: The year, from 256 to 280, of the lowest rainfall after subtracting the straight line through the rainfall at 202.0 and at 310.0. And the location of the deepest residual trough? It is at 258.0 yr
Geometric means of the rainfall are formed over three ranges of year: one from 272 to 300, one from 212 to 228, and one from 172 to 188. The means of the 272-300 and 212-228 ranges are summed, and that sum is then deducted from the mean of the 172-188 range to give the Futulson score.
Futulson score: -1.39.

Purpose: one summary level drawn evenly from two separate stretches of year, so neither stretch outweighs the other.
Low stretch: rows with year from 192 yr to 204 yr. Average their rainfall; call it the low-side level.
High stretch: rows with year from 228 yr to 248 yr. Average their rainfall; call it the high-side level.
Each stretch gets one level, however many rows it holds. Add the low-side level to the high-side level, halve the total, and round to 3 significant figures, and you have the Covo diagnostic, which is 1.11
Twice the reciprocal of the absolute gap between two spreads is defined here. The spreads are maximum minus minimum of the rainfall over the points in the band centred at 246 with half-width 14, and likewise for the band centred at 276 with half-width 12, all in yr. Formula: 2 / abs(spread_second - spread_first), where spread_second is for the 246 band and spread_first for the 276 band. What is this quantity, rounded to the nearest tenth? 3.0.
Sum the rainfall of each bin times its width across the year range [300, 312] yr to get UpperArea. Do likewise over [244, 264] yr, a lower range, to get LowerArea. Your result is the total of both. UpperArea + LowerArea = 41.8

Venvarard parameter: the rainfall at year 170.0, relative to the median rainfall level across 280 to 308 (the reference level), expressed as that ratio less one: 0.014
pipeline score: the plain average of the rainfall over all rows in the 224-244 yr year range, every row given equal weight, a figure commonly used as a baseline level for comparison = 0.93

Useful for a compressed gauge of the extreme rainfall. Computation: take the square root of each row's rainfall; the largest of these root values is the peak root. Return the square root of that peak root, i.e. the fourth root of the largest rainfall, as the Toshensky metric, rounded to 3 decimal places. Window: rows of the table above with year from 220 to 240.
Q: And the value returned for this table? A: 1.078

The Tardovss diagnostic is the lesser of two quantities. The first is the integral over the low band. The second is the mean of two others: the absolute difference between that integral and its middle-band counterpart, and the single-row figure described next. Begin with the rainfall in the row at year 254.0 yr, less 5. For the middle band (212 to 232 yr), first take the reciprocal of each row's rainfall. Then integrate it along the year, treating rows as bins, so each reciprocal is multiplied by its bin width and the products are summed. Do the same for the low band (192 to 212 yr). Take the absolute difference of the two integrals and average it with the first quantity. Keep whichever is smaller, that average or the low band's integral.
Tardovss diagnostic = -1.6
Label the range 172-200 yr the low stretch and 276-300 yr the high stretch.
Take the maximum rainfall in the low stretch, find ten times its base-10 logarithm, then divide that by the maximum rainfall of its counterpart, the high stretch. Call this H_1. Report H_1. 1.05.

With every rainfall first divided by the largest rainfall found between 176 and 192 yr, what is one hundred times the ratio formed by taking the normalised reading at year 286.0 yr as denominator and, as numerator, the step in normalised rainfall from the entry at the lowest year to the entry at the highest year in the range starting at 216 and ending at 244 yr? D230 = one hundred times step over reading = -22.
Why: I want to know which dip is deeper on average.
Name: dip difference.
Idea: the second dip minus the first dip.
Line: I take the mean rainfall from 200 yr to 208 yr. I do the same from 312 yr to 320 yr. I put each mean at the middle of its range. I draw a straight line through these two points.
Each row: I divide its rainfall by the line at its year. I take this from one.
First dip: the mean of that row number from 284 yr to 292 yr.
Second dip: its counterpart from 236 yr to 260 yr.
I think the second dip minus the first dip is 0.22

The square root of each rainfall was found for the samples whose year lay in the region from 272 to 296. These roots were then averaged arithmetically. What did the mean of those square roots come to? 1.16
